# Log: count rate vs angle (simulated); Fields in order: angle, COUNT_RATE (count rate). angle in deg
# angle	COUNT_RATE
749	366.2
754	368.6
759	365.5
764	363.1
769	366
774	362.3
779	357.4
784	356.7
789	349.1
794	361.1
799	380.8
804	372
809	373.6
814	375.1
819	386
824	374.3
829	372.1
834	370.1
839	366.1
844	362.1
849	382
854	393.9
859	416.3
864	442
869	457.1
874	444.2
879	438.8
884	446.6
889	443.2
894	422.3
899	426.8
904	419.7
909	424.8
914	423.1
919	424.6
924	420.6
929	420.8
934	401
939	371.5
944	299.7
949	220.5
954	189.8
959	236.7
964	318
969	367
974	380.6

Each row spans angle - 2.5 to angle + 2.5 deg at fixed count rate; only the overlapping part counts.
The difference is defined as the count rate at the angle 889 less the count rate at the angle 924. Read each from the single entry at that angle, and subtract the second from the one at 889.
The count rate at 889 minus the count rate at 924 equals 23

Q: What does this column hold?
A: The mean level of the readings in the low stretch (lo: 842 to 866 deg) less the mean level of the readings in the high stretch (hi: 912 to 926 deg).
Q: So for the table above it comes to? -24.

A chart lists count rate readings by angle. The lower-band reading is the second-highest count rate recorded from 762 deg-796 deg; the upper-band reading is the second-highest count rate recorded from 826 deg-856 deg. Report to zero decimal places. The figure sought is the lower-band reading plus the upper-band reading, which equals 745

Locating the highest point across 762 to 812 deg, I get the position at 799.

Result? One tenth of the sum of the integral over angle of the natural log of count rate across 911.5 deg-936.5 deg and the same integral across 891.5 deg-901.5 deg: 21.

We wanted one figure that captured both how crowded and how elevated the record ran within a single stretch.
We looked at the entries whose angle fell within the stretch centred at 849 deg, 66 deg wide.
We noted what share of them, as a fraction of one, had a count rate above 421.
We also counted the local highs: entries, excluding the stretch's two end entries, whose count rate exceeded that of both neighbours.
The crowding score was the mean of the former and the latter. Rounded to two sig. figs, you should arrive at 0.65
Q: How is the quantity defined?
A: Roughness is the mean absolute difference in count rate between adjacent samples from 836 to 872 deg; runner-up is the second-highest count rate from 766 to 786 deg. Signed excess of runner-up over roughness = 346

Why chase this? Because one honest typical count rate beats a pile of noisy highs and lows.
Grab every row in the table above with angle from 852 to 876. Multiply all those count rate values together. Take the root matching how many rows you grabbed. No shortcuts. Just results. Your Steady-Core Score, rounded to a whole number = 430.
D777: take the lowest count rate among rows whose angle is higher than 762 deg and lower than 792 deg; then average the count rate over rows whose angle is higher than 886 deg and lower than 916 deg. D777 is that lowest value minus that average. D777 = -78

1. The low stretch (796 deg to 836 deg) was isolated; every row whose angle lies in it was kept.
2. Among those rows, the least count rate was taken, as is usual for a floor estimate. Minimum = 370.1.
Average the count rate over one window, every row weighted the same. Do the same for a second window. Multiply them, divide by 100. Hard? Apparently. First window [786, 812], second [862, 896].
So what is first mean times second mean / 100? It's 1624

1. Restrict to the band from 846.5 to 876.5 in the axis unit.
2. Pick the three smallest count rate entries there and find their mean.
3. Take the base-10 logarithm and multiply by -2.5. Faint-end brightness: -6.50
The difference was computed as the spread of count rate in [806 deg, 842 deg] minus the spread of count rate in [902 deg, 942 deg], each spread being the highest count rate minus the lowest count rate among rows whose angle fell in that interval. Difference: -33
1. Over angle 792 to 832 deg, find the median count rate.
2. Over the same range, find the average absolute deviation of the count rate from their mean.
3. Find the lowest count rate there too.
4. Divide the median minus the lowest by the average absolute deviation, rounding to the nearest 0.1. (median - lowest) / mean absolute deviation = 2.7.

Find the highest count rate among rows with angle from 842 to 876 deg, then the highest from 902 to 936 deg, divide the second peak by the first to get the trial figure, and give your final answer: 0.93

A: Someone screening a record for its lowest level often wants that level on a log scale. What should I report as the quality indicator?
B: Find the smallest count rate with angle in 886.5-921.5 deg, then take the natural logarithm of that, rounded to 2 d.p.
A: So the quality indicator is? 6.04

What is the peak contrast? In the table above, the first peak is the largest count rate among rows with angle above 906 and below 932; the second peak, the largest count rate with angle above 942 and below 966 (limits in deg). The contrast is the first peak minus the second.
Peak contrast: 107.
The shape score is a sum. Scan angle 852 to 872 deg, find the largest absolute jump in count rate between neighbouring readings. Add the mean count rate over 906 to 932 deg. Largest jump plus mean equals 448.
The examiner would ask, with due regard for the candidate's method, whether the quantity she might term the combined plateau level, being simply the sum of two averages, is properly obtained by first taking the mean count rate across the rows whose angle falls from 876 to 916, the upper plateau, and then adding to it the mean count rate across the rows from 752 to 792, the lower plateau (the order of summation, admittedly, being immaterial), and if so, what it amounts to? 792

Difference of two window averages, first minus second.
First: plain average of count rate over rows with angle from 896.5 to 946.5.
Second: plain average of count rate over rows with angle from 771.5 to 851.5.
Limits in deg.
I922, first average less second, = 34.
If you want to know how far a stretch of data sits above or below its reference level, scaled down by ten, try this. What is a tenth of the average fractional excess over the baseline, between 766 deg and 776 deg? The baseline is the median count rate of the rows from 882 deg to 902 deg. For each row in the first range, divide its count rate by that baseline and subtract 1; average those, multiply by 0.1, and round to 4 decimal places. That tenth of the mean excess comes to -0.0163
